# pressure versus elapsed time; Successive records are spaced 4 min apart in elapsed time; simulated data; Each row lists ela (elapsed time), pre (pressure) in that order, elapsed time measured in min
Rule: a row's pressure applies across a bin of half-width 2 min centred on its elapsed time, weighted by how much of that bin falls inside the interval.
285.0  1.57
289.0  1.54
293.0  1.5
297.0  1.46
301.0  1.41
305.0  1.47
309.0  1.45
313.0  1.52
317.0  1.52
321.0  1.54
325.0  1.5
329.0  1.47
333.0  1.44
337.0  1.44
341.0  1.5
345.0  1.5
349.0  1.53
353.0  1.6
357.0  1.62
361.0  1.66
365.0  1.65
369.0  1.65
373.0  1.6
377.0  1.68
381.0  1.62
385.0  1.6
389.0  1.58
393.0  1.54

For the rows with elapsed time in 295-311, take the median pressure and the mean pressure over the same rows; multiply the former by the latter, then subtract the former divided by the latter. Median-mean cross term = 1.10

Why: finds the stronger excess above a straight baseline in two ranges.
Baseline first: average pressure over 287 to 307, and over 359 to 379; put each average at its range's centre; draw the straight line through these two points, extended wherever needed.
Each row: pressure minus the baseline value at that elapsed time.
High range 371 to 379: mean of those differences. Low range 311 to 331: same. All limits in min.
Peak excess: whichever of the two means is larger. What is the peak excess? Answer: -0.022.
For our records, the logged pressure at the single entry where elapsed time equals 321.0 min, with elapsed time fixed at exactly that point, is 1.54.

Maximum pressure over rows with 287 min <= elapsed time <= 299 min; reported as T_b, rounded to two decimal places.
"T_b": 1.54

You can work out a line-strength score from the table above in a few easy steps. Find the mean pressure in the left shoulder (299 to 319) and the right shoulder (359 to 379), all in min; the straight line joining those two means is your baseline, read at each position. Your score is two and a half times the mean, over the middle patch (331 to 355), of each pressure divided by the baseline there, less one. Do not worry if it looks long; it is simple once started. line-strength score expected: -0.11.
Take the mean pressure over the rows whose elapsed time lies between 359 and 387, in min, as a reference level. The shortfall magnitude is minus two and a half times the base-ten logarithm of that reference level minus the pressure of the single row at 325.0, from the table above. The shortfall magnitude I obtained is 2.2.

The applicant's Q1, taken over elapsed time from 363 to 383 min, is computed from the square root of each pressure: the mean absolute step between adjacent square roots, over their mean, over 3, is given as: 0.0048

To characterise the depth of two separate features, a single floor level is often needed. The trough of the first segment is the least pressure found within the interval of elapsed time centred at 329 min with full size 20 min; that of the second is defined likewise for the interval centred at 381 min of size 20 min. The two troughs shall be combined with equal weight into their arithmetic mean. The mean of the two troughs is 1.51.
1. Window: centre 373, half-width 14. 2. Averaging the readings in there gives 1.64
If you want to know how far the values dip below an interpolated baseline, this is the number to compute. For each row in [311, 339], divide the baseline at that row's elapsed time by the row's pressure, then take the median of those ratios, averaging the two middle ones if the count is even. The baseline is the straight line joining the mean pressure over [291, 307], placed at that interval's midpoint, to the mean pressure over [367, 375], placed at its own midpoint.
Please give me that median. 1.013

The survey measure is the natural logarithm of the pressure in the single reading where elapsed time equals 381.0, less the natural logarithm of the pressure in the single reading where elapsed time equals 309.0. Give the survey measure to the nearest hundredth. 0.11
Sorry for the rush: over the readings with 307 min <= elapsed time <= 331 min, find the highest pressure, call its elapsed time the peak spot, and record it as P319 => 321.0 min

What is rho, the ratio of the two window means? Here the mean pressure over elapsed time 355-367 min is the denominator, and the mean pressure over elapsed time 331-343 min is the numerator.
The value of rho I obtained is 0.89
